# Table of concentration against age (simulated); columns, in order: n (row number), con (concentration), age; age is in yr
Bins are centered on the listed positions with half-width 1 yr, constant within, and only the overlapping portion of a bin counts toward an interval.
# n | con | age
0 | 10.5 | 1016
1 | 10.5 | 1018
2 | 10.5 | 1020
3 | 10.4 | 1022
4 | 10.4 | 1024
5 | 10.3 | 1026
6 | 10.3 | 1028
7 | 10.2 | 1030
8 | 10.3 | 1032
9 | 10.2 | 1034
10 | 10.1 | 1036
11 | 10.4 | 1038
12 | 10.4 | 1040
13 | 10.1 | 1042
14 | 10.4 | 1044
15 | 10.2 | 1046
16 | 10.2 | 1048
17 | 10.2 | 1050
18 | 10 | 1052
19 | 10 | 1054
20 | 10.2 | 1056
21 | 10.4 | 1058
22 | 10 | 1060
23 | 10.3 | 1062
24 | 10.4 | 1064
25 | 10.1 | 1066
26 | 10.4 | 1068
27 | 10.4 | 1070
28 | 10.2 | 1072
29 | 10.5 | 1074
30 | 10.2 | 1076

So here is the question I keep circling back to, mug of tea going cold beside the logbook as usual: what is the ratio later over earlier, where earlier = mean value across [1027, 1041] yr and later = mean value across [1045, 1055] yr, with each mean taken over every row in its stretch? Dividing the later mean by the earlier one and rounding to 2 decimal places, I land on 0.99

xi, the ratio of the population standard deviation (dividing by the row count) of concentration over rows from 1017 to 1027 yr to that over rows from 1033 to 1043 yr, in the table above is 0.6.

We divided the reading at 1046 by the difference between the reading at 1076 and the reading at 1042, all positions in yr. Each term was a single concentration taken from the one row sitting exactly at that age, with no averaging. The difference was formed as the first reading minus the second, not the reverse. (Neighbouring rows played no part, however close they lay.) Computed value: 102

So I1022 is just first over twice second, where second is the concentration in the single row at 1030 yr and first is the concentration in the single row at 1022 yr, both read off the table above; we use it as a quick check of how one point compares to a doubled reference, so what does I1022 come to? 0.510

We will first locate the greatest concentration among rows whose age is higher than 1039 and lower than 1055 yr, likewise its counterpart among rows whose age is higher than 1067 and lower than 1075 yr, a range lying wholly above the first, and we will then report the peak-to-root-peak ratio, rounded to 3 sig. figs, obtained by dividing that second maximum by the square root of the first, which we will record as 3.26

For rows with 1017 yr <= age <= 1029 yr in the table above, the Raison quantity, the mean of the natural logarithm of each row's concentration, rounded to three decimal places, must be 2.342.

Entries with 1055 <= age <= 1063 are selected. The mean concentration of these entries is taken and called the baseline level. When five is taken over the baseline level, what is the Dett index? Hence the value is 0.489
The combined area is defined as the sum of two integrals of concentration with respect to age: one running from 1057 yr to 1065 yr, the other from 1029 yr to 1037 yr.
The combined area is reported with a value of 164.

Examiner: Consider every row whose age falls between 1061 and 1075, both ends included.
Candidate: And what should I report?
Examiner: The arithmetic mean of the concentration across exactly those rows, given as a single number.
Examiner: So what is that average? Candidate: 10.33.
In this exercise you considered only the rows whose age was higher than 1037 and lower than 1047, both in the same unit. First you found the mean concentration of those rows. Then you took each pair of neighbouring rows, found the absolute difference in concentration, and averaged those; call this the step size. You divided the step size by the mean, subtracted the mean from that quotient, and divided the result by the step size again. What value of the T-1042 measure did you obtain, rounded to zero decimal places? -51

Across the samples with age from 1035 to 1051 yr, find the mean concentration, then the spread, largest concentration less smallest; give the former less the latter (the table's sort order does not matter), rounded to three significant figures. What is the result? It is 9.95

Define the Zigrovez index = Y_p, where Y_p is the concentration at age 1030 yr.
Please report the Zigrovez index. 10.2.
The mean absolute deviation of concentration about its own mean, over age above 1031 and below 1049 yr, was 0.106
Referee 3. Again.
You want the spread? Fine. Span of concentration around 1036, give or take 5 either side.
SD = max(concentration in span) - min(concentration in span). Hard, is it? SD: 0.30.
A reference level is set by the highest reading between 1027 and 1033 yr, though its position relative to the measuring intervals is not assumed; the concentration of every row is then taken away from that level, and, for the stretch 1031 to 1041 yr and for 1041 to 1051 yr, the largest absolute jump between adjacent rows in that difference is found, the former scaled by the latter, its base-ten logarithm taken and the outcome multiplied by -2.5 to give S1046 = 0.0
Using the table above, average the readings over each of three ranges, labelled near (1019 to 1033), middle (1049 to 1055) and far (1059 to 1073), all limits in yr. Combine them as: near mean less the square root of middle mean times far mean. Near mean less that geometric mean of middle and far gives 0.18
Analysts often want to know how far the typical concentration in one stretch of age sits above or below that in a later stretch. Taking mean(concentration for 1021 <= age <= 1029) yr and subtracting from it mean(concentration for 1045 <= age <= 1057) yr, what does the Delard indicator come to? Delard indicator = 0.22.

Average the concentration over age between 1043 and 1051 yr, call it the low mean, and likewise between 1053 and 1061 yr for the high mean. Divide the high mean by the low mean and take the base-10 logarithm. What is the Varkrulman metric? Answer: -0.004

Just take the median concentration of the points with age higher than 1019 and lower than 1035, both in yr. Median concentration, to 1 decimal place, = 10.3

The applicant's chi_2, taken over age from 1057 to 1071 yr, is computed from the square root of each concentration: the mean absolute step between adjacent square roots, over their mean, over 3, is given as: 0.0038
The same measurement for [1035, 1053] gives 0.0026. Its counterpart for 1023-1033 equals 0.0012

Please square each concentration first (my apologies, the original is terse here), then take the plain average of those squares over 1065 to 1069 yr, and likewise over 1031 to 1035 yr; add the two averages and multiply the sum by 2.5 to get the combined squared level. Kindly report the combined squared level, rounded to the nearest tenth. 525.4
